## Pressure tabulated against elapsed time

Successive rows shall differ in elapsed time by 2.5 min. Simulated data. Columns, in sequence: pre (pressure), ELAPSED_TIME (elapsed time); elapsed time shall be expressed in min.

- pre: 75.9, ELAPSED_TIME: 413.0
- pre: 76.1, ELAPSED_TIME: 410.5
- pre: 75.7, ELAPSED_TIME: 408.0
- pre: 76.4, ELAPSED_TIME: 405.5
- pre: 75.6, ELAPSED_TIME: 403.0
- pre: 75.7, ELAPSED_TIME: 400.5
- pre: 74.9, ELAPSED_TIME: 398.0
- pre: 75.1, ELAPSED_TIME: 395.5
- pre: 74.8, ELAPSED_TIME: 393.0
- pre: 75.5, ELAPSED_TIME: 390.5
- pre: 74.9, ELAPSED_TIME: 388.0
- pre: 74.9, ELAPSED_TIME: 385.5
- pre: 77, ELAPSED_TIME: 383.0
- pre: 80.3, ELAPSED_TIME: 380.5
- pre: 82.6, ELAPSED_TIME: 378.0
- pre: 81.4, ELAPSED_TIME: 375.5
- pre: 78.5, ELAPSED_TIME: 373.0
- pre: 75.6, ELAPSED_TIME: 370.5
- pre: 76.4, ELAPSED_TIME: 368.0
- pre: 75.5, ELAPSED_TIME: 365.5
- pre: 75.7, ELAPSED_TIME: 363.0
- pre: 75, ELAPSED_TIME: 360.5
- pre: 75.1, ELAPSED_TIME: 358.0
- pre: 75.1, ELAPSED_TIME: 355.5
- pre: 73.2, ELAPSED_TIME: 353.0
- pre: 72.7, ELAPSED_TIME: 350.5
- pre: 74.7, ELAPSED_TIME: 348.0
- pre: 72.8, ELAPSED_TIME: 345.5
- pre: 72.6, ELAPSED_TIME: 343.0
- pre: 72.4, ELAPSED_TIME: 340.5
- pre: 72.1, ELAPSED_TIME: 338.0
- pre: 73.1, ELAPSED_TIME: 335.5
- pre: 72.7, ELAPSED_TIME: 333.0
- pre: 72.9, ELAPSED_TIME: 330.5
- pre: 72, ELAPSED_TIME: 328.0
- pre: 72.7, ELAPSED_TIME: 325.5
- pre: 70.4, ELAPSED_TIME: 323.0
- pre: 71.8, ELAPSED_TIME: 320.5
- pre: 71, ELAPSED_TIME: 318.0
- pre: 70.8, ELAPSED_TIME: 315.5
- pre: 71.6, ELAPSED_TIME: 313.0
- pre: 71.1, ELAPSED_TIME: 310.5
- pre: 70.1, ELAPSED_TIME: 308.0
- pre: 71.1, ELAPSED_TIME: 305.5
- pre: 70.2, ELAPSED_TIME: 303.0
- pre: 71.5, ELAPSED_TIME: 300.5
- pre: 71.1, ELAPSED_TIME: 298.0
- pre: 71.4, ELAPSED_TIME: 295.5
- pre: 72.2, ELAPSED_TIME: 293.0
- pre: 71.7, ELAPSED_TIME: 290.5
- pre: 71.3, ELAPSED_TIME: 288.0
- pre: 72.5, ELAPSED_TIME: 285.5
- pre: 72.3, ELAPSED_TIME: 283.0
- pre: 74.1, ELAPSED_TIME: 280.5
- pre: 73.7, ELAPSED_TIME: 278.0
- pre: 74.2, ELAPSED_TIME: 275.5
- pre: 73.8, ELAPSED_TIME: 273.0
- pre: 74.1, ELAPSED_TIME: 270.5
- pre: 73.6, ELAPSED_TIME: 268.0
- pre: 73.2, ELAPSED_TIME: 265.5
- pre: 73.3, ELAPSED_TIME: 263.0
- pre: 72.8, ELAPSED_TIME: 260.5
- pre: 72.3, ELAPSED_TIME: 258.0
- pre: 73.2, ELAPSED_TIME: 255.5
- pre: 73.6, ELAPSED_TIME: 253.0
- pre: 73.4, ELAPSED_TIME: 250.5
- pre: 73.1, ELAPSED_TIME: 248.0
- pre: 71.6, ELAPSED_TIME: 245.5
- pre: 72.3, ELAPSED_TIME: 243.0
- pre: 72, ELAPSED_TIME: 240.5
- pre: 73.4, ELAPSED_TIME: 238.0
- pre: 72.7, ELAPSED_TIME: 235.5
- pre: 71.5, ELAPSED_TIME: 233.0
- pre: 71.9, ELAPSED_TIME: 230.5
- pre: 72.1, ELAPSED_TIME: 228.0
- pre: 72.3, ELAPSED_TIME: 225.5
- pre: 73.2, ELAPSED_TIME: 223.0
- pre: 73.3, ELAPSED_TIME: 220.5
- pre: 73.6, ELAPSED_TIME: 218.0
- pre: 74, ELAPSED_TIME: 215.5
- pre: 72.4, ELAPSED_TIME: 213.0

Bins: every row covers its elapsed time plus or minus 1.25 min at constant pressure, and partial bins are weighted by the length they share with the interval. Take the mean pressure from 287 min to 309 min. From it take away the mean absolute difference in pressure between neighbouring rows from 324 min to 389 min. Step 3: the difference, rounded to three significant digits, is 70.1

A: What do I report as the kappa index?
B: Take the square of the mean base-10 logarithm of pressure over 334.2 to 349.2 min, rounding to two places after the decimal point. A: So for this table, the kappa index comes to 3.47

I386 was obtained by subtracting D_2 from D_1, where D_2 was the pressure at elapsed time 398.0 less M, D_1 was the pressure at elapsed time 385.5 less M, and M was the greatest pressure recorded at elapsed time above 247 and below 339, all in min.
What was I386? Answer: 0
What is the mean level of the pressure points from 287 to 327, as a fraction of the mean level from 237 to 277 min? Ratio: 0.97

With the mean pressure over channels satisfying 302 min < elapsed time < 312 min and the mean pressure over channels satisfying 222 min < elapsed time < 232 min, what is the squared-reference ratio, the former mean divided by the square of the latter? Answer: 0.0135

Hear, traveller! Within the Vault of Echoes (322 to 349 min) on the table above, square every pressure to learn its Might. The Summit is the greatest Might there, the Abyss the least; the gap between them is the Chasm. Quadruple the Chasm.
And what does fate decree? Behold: 2496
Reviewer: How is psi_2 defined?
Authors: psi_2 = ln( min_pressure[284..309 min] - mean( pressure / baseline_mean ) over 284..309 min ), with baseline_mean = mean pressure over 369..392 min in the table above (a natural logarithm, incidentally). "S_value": 4.24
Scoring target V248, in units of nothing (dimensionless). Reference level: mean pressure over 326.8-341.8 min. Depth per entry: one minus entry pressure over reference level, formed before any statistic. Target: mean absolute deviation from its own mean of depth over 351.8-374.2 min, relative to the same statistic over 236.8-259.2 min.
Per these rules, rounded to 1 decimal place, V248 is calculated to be 1.4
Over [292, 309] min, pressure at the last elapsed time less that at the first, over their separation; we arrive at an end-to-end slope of -0.14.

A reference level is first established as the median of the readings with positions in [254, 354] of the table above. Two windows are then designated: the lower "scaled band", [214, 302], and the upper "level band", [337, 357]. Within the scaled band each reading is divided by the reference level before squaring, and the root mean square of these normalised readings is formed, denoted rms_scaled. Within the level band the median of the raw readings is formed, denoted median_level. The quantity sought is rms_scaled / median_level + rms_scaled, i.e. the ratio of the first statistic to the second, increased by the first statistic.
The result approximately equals 1.02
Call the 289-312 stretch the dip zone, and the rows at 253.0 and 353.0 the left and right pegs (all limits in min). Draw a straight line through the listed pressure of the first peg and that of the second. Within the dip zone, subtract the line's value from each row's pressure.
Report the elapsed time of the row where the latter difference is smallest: 308.0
